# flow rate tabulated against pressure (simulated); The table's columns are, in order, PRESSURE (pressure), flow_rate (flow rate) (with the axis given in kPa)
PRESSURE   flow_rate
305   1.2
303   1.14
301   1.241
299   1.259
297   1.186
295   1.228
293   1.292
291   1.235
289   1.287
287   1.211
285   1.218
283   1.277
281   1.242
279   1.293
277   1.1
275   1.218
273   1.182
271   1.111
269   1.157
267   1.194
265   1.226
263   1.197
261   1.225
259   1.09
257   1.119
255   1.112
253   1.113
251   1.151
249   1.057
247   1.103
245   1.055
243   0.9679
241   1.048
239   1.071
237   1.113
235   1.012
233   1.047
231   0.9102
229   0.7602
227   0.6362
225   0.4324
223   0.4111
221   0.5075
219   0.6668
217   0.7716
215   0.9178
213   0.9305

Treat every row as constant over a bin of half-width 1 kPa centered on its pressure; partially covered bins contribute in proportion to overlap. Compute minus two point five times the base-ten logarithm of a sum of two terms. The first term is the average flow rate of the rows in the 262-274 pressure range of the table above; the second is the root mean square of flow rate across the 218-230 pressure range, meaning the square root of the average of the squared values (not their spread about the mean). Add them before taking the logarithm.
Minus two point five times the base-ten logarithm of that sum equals -0.61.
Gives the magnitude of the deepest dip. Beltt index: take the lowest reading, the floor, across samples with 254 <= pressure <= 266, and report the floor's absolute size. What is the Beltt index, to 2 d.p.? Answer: 1.09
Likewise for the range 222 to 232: 0.41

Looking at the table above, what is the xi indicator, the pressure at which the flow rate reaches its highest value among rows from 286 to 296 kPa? 293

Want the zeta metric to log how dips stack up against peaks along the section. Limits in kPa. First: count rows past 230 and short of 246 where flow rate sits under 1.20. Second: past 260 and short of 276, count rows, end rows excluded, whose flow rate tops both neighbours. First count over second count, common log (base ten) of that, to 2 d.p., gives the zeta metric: 0.90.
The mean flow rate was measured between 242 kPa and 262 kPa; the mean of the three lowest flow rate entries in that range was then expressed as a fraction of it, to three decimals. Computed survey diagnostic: 0.934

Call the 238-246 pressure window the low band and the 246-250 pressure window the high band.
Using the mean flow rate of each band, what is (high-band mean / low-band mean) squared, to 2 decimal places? 1.09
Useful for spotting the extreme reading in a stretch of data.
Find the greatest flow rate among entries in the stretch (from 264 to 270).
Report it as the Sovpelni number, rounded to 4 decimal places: 1.2260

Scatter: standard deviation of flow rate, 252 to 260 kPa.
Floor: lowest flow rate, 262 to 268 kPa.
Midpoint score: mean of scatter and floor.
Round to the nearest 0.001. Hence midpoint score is 0.603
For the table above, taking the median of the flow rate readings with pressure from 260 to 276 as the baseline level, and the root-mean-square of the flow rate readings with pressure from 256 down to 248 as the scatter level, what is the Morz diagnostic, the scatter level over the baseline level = 0.93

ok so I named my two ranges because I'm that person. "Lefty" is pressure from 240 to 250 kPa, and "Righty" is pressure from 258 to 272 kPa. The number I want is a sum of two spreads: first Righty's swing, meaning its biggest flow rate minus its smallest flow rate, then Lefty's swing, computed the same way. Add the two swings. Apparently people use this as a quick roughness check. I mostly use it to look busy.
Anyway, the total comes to 0.27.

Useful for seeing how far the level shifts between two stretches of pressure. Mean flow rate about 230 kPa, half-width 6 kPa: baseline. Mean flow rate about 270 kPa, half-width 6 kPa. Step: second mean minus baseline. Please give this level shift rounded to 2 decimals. 0.38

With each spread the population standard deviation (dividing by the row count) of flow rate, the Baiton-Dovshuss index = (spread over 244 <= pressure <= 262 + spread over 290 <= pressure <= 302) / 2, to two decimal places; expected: 0.04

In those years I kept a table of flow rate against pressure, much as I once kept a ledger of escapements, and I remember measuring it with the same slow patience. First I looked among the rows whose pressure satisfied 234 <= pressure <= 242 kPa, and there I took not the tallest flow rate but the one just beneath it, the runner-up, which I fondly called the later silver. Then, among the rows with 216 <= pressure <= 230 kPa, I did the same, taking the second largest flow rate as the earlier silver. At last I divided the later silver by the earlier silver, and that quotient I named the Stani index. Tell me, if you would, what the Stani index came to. 1.41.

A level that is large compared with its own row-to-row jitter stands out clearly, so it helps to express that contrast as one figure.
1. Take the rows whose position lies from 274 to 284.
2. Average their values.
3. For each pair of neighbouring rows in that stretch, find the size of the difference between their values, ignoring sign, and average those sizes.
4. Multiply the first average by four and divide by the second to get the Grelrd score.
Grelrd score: 49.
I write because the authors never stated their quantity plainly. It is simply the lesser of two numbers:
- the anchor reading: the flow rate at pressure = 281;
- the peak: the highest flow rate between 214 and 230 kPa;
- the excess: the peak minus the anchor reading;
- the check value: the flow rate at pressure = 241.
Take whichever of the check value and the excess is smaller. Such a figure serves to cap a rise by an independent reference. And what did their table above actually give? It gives -0.32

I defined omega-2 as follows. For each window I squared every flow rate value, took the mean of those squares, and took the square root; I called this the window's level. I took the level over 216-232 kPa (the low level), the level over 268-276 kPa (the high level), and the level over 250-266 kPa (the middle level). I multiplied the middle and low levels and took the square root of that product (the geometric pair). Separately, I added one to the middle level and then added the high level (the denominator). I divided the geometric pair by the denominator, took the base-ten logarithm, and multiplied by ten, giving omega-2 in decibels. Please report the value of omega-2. -5.8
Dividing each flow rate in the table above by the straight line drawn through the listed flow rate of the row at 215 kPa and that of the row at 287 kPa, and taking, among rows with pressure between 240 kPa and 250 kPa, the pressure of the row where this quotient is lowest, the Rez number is 243 kPa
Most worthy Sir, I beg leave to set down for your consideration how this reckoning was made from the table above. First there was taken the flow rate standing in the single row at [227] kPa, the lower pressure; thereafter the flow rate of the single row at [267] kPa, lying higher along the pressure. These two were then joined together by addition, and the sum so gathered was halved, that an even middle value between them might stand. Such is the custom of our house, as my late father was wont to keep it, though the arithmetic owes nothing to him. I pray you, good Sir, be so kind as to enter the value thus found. 0.92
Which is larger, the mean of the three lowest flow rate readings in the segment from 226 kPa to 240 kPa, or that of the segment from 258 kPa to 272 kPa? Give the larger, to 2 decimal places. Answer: 1.12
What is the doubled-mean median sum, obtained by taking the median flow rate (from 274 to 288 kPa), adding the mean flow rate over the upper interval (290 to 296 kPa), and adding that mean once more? 3.72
